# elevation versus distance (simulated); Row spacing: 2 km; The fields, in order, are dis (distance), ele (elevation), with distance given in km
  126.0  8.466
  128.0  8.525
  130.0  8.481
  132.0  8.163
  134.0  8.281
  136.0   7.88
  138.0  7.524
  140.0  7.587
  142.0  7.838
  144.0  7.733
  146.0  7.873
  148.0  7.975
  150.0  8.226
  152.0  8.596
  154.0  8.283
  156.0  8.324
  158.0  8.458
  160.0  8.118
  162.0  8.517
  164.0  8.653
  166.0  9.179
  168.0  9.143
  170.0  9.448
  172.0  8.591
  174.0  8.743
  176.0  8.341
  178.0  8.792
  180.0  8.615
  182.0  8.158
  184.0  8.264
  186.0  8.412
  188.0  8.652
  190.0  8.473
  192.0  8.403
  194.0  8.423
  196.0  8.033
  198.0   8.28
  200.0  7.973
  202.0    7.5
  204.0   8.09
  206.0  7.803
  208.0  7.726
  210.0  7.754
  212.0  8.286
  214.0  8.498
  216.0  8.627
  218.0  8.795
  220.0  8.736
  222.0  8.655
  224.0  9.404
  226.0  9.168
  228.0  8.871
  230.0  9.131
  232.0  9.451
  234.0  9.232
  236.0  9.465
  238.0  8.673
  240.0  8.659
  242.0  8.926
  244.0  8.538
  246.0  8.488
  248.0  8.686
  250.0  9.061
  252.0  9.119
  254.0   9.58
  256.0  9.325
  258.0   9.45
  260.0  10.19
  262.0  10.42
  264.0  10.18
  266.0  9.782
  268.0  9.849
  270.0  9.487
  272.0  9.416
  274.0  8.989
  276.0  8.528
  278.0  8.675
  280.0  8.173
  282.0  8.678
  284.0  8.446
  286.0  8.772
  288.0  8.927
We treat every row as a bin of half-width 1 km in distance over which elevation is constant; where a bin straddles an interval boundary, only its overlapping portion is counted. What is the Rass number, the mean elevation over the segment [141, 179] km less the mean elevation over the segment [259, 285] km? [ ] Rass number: -0.83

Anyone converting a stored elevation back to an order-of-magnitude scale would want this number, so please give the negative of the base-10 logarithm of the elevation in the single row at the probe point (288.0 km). -0.951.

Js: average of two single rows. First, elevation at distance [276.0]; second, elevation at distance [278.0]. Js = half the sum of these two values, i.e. 8.60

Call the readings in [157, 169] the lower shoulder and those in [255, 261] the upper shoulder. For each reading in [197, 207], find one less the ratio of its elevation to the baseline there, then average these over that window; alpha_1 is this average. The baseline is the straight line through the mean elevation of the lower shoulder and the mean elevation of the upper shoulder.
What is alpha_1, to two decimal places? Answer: 0.13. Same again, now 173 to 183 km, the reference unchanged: 0.03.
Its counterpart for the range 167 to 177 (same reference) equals -0.01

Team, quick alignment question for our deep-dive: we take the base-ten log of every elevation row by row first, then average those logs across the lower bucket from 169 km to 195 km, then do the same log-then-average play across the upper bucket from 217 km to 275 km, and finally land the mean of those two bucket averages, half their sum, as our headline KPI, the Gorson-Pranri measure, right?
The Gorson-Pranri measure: 0.948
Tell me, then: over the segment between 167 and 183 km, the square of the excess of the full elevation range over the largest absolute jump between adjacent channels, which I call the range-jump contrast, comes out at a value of 0.19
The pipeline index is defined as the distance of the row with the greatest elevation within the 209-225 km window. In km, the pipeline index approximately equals 224.0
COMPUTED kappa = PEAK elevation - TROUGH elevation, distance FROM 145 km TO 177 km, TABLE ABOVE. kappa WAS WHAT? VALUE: 1.6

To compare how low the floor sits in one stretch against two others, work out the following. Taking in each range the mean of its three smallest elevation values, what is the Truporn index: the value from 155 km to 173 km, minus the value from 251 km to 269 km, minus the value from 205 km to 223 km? -8.8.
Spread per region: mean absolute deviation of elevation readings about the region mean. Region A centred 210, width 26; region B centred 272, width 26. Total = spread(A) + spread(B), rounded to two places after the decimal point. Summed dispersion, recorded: 1.03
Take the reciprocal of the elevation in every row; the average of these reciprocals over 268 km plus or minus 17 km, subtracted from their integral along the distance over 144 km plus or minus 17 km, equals 4.09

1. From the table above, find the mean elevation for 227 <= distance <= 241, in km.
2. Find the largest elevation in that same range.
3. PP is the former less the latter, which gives -0.40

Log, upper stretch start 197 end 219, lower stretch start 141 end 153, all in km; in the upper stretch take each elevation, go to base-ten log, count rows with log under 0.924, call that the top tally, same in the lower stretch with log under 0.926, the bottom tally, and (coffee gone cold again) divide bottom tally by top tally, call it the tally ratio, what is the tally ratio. 1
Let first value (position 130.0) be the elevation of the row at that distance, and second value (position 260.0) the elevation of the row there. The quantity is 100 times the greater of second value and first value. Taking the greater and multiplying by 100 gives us 1019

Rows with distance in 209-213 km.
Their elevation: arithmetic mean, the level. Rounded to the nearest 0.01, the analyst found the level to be 8.02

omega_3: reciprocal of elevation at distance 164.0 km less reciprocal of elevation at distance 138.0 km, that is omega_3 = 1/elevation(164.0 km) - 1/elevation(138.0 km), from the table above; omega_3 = -0.017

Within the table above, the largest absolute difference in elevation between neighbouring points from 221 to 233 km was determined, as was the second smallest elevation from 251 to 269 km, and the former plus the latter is 10.1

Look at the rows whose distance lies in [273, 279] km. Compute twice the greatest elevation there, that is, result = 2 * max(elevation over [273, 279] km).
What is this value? 18.0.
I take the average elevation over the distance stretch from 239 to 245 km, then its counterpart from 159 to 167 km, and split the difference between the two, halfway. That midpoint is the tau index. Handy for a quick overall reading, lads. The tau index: 8.66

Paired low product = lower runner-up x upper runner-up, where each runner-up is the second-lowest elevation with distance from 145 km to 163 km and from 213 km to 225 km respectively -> 69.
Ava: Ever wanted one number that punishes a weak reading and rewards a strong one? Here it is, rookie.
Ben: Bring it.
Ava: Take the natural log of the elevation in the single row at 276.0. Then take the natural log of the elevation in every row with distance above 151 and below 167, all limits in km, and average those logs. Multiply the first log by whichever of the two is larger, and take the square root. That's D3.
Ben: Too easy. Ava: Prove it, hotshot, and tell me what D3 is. 2.14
